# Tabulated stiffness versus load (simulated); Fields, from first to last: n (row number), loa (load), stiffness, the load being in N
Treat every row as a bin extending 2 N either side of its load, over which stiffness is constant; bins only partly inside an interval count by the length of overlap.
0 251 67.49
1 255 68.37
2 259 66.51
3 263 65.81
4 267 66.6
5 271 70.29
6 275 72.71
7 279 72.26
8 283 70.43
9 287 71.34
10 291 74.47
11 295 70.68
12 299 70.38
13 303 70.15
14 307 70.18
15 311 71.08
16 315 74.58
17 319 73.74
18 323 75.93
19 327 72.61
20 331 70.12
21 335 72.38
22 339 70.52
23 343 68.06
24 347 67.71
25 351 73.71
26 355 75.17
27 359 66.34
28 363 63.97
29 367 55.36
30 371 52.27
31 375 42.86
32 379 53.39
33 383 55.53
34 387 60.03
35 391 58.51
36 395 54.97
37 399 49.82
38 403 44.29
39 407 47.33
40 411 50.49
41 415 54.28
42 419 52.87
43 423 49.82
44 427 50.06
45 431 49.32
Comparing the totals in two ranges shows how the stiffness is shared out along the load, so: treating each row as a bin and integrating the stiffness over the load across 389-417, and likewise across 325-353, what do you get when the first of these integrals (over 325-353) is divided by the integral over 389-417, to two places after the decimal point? 1.38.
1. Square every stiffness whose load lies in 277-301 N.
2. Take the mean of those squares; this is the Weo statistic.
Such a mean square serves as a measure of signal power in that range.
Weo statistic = 5128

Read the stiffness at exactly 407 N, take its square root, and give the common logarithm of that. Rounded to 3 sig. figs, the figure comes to 0.838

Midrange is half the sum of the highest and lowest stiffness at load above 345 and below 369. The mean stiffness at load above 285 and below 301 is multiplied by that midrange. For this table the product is 4681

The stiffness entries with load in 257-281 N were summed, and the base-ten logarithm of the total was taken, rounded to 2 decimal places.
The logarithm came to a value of 2.62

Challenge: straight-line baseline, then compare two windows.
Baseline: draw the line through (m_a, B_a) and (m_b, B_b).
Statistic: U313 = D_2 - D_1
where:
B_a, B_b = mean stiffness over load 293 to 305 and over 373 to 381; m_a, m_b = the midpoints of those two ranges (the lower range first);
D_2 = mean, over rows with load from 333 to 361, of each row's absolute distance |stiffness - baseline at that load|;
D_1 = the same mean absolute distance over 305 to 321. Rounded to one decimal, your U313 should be 7.9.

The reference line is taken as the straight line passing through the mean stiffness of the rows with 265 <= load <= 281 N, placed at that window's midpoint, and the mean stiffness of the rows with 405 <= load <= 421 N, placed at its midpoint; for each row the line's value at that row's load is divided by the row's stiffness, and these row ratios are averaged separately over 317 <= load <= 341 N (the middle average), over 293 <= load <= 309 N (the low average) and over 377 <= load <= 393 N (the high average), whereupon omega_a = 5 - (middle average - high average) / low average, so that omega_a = 5.11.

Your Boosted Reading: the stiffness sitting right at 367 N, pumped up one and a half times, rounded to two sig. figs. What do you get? 83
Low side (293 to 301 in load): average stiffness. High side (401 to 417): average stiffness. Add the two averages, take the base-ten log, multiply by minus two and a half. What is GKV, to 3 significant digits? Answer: -5.19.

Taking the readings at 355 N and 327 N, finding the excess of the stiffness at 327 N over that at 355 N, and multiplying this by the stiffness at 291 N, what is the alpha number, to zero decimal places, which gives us -191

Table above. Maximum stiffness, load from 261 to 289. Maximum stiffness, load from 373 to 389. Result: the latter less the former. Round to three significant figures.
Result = -12.7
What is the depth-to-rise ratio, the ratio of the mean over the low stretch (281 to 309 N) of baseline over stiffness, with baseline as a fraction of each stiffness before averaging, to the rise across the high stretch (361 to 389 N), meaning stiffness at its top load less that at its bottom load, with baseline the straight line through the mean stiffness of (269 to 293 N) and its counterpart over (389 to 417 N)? -0.2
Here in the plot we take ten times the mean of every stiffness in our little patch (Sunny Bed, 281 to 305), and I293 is 712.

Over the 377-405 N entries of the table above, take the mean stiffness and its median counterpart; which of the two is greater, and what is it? 55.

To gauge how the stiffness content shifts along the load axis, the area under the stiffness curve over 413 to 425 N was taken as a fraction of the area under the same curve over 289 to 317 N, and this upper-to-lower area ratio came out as 0.31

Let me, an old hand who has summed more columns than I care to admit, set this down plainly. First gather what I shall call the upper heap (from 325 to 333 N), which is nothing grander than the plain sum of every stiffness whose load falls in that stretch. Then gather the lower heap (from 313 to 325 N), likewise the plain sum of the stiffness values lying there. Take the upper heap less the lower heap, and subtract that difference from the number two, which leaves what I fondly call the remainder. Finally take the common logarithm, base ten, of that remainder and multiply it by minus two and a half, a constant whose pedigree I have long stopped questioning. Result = -4.80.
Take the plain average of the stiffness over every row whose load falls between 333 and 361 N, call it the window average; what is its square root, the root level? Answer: 8.40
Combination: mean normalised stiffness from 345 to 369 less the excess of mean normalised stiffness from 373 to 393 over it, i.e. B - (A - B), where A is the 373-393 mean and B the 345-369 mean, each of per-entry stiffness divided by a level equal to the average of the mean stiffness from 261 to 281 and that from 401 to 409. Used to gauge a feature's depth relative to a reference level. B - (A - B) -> 1.39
